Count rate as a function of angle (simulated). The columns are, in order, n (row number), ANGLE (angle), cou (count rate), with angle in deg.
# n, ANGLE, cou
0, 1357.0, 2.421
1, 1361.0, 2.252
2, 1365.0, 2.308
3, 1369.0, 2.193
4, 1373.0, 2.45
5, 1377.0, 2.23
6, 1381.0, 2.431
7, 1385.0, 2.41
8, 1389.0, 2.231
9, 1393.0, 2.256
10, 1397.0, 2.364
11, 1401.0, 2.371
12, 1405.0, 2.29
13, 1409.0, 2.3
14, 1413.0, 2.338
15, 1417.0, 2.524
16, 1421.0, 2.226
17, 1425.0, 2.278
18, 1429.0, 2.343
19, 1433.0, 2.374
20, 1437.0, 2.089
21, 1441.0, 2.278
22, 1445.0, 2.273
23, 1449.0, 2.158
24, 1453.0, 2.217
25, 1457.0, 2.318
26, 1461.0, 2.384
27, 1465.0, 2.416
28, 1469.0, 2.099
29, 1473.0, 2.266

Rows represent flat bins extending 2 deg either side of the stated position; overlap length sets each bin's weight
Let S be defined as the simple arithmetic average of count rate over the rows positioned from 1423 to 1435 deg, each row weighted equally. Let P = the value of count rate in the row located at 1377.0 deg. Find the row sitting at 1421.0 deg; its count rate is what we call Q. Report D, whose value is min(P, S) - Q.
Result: 0.00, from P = 2.23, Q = 2.226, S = 2.33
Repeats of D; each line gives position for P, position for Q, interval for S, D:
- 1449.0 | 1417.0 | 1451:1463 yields -0.37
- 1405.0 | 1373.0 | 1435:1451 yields -0.25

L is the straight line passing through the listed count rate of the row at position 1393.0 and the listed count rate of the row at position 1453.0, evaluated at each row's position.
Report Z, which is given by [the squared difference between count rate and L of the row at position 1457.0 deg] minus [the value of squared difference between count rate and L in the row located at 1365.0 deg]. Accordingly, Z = 0.010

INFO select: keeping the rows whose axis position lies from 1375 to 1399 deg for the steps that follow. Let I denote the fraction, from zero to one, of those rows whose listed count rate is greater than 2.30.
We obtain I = 0.50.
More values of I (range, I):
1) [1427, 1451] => 0.33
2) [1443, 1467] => 0.50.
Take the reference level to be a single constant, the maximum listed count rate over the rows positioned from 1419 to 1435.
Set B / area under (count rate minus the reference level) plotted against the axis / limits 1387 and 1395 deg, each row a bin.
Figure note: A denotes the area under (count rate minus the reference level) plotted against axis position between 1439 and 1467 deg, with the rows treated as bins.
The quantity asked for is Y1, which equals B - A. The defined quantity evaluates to 1.3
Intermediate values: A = -2.3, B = -1.0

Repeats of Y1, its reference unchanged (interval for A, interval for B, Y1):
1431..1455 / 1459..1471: 2.5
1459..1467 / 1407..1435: -1.1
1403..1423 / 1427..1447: -1.3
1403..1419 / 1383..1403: -0.8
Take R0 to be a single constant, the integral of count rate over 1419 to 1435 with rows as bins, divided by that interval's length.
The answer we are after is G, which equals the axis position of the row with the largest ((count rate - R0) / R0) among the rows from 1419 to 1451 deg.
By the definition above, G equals 1433.0 deg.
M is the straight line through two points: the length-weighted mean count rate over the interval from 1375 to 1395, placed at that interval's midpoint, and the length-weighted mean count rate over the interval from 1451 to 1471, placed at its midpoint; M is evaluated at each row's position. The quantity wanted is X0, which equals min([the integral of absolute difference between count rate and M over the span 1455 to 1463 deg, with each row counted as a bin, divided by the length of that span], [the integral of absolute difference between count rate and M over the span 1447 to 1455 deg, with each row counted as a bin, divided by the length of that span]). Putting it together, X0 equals 0.064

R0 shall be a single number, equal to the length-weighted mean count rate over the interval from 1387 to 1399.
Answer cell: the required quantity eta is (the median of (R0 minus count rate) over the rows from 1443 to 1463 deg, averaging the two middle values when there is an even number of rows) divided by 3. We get 0.004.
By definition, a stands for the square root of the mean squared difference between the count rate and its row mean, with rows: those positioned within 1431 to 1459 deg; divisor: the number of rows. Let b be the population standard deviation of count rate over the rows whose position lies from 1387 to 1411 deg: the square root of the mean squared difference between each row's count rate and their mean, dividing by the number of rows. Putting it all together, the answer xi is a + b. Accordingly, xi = 0.141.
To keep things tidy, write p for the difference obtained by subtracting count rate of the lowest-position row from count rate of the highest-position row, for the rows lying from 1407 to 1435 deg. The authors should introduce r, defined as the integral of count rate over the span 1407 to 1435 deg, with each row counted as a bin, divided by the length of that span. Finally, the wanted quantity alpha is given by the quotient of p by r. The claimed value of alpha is 0.032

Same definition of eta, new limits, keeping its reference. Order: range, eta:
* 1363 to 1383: -0.008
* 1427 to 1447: 0.002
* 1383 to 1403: -0.027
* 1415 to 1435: -0.020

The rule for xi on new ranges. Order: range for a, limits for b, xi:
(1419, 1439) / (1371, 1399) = 0.191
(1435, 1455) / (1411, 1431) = 0.172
